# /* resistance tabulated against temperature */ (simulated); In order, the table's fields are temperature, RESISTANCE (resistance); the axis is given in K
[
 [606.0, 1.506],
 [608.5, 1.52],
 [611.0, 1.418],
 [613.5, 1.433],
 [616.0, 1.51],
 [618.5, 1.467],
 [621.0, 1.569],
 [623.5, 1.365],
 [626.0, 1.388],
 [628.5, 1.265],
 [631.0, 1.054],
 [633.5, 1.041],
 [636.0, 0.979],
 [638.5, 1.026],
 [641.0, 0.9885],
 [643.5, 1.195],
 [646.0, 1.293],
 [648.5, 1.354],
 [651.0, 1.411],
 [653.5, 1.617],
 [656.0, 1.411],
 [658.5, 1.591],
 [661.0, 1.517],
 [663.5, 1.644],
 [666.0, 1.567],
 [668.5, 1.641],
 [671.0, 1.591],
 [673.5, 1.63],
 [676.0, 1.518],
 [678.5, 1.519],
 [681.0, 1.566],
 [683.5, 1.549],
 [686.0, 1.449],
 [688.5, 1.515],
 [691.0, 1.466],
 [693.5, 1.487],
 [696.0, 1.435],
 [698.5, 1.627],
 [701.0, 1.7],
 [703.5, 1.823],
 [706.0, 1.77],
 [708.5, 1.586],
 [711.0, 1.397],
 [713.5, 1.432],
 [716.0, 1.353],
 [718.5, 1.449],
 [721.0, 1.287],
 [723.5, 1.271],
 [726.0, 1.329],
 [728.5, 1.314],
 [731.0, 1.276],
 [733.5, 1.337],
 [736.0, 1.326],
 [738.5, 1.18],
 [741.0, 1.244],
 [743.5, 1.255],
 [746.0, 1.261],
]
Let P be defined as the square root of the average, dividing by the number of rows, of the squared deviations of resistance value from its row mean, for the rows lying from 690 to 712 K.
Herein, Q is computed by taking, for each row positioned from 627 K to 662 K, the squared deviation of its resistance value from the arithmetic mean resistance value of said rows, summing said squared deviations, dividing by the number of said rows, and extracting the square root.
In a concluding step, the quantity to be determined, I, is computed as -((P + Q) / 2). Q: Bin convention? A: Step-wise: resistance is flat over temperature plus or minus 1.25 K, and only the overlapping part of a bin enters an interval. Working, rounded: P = 0.14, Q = 0.22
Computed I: -0.18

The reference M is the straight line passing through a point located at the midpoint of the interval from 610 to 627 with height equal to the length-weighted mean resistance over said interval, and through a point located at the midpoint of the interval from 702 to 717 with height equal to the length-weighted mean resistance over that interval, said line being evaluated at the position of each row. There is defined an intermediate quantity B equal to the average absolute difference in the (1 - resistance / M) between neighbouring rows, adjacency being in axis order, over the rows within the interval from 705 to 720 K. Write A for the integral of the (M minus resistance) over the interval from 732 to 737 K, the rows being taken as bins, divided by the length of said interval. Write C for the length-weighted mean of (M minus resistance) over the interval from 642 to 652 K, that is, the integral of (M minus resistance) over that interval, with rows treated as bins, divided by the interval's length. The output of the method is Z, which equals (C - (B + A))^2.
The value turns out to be 0.025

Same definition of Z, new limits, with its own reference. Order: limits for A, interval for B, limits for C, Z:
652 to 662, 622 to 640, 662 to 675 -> 0.014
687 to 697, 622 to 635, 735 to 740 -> 0.049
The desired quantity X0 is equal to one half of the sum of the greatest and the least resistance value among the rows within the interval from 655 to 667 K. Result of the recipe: 1.53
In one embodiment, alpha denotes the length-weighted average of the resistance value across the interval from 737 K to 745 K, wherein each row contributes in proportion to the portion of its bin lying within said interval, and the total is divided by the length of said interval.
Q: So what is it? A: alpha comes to 1.23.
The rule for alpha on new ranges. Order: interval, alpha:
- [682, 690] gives 1.51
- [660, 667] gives 1.58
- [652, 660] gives 1.53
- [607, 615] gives 1.46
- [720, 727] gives 1.29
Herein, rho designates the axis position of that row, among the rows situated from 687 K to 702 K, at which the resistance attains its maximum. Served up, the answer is 701.0 K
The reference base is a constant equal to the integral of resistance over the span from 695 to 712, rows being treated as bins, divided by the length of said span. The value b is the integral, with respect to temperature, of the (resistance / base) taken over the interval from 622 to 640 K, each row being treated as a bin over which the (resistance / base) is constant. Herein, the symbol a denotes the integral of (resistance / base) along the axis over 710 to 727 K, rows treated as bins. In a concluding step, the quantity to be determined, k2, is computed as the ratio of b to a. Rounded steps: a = 14.2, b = 12.9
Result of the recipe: 0.91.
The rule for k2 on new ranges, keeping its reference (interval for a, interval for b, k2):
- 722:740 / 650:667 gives 1.13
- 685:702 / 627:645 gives 0.75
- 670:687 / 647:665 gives 1.03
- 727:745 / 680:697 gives 1.11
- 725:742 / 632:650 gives 0.93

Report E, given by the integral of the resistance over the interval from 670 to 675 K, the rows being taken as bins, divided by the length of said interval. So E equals 1.61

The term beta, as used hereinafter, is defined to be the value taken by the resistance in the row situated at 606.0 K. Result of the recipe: 1.506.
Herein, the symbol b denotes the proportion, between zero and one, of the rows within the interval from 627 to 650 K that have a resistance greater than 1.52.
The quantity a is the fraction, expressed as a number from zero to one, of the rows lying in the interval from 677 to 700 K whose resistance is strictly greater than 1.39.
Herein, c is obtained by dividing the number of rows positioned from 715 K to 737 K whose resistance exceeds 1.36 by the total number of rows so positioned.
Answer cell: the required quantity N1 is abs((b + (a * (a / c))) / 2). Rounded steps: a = 1.00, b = 0.0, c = 0.11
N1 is 4.50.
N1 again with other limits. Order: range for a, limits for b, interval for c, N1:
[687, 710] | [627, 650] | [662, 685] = 0.50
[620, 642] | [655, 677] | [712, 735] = 0.36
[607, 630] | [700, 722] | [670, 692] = 0.44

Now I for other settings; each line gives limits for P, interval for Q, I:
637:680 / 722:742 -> -0.13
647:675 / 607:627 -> -0.08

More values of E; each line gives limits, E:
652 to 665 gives 1.55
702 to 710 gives 1.72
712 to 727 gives 1.35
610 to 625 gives 1.46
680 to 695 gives 1.50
